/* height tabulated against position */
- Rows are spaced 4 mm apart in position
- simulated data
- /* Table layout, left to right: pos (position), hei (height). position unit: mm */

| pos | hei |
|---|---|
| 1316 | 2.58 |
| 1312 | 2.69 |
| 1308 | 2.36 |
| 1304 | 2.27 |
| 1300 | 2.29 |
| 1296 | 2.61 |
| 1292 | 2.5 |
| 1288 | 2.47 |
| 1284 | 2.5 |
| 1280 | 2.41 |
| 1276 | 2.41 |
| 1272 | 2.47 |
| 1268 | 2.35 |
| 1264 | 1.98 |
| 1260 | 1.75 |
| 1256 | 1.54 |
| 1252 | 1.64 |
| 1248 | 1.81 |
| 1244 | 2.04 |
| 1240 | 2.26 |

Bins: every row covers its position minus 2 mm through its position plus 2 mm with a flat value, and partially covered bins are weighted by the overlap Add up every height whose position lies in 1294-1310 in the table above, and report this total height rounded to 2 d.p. 9.53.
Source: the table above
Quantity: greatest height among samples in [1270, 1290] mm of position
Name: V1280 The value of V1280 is 2.5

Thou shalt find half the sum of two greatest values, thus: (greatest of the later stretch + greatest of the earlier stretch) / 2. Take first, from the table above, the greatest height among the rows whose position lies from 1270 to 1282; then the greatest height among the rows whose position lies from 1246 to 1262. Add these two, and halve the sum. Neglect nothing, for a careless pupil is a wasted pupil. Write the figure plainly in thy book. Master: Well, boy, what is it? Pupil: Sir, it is 2.14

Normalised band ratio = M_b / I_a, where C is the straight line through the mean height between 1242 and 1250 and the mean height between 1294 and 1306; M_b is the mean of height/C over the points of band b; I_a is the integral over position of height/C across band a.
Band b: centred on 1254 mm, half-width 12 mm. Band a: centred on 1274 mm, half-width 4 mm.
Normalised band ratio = 0.100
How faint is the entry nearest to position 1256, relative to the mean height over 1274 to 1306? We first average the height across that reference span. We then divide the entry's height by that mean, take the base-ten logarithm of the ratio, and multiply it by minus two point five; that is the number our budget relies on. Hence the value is 0.50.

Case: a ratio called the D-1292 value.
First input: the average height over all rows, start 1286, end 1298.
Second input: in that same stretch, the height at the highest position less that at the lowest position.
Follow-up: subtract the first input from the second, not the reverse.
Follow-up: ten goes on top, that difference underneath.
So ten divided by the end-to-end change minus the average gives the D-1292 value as -4.2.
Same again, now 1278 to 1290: -4.2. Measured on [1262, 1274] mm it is -5.6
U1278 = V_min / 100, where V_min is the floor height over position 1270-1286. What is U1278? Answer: 0.0241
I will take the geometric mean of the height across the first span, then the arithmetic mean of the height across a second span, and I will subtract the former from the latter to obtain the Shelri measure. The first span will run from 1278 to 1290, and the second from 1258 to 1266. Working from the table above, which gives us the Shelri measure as -0.59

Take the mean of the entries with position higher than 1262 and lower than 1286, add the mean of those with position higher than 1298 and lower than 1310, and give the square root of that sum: 2.16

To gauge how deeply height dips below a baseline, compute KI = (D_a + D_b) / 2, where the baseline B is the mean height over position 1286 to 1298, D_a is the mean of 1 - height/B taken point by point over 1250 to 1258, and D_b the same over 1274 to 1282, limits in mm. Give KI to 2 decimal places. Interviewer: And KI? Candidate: 0.21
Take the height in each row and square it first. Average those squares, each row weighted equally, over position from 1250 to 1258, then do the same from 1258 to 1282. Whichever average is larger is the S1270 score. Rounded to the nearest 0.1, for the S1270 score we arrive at 5.0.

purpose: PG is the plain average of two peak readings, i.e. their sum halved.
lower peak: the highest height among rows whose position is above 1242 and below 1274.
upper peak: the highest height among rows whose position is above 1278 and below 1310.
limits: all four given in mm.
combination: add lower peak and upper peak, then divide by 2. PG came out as 2.54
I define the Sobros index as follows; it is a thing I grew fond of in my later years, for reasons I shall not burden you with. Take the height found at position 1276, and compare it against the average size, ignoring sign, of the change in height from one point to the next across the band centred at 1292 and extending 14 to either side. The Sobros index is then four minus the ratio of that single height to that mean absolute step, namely -20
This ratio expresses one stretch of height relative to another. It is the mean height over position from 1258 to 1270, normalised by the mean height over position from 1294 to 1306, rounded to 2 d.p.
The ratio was 0.85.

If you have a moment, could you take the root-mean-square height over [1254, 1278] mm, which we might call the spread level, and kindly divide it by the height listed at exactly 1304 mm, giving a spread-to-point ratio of 0.93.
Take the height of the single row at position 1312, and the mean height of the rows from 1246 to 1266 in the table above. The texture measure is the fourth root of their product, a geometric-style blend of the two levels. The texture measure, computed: 1.47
